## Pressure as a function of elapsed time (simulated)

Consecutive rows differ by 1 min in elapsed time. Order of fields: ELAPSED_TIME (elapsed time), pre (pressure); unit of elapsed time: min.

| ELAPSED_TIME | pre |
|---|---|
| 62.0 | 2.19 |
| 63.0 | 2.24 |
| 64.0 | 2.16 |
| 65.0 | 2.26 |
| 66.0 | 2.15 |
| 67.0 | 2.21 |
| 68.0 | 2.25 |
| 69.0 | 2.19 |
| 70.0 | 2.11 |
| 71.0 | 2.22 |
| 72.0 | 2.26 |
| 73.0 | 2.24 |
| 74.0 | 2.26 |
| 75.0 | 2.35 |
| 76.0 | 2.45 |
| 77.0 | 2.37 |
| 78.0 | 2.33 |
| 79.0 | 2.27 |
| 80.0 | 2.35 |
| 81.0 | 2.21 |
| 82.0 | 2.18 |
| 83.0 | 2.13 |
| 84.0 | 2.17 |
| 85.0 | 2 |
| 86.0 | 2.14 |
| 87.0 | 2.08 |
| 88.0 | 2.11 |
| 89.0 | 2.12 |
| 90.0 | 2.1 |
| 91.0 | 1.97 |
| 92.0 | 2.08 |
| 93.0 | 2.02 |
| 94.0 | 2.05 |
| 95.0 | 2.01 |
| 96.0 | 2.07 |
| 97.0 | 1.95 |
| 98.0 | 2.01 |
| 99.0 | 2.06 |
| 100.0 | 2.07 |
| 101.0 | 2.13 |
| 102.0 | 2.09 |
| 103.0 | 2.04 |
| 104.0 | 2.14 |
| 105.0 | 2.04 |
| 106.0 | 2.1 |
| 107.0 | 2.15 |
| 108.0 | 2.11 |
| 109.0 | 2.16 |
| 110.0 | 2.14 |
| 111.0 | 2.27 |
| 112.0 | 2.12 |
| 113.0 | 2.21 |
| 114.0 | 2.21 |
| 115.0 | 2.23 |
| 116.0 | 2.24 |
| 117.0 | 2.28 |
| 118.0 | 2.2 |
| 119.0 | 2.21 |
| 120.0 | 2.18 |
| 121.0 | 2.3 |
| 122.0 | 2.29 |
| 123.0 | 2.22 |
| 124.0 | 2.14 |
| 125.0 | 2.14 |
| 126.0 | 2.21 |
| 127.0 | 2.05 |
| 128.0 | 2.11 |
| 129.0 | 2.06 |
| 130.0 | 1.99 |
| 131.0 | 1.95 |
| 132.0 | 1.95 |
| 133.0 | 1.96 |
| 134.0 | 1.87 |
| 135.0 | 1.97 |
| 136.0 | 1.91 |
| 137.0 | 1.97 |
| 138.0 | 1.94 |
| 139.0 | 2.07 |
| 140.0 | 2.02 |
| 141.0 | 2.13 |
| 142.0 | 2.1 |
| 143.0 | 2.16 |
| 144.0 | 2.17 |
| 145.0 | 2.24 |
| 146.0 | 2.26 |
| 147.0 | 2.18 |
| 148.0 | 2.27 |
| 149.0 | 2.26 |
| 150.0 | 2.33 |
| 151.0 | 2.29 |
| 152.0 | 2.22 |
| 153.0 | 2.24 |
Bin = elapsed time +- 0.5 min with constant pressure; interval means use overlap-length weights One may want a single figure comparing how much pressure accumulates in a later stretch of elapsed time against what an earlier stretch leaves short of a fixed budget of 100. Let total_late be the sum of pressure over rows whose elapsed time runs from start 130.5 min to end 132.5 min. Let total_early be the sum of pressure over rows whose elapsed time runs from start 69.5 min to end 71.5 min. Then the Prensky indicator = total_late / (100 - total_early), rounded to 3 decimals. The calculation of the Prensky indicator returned 0.041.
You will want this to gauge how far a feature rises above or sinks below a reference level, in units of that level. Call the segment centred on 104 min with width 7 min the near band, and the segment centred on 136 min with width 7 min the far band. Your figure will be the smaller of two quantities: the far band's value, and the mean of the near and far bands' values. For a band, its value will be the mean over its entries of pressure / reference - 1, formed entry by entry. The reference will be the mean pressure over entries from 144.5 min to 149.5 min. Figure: -0.13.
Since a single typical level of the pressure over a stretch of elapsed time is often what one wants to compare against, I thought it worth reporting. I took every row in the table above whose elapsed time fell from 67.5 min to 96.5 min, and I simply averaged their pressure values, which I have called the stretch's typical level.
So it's 2.18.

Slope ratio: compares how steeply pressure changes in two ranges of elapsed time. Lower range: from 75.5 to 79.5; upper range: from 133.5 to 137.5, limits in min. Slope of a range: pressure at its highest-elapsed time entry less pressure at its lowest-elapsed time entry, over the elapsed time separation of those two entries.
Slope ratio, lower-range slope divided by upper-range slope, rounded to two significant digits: -1.8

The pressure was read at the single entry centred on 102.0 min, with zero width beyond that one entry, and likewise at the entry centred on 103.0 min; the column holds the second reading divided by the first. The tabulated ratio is 0.98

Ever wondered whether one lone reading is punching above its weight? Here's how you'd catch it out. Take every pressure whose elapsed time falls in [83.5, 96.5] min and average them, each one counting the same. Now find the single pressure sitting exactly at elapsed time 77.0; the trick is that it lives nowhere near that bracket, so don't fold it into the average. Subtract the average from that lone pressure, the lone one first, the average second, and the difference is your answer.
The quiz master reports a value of 0.30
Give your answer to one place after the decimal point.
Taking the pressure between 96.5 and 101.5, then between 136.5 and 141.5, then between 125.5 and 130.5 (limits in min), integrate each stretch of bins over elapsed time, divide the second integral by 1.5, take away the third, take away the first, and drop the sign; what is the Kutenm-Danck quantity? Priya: 13.9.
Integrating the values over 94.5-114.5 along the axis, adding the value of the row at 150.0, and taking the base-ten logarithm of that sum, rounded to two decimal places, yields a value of 1.65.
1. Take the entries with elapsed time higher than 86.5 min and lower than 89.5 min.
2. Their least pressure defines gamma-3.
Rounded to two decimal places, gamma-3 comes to 2.08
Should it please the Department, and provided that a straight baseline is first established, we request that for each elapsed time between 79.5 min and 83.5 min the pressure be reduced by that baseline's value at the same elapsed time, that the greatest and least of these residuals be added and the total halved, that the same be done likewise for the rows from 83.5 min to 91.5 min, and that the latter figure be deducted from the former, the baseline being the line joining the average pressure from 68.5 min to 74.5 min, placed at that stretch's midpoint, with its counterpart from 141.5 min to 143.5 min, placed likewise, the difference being 0.16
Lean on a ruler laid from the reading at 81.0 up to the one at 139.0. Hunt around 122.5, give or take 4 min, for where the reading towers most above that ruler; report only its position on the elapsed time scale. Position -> 121.0 min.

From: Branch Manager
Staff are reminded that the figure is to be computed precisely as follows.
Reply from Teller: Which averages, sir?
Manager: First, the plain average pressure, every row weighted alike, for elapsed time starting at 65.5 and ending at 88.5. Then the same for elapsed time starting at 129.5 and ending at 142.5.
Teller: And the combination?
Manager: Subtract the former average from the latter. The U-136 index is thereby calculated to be -0.23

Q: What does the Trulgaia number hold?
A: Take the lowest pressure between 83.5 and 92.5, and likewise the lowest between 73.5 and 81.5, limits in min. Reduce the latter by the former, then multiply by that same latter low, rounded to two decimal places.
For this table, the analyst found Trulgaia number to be 0.53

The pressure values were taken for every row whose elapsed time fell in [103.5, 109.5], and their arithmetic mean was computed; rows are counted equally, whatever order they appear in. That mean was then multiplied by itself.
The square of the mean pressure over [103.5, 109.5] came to 4.48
